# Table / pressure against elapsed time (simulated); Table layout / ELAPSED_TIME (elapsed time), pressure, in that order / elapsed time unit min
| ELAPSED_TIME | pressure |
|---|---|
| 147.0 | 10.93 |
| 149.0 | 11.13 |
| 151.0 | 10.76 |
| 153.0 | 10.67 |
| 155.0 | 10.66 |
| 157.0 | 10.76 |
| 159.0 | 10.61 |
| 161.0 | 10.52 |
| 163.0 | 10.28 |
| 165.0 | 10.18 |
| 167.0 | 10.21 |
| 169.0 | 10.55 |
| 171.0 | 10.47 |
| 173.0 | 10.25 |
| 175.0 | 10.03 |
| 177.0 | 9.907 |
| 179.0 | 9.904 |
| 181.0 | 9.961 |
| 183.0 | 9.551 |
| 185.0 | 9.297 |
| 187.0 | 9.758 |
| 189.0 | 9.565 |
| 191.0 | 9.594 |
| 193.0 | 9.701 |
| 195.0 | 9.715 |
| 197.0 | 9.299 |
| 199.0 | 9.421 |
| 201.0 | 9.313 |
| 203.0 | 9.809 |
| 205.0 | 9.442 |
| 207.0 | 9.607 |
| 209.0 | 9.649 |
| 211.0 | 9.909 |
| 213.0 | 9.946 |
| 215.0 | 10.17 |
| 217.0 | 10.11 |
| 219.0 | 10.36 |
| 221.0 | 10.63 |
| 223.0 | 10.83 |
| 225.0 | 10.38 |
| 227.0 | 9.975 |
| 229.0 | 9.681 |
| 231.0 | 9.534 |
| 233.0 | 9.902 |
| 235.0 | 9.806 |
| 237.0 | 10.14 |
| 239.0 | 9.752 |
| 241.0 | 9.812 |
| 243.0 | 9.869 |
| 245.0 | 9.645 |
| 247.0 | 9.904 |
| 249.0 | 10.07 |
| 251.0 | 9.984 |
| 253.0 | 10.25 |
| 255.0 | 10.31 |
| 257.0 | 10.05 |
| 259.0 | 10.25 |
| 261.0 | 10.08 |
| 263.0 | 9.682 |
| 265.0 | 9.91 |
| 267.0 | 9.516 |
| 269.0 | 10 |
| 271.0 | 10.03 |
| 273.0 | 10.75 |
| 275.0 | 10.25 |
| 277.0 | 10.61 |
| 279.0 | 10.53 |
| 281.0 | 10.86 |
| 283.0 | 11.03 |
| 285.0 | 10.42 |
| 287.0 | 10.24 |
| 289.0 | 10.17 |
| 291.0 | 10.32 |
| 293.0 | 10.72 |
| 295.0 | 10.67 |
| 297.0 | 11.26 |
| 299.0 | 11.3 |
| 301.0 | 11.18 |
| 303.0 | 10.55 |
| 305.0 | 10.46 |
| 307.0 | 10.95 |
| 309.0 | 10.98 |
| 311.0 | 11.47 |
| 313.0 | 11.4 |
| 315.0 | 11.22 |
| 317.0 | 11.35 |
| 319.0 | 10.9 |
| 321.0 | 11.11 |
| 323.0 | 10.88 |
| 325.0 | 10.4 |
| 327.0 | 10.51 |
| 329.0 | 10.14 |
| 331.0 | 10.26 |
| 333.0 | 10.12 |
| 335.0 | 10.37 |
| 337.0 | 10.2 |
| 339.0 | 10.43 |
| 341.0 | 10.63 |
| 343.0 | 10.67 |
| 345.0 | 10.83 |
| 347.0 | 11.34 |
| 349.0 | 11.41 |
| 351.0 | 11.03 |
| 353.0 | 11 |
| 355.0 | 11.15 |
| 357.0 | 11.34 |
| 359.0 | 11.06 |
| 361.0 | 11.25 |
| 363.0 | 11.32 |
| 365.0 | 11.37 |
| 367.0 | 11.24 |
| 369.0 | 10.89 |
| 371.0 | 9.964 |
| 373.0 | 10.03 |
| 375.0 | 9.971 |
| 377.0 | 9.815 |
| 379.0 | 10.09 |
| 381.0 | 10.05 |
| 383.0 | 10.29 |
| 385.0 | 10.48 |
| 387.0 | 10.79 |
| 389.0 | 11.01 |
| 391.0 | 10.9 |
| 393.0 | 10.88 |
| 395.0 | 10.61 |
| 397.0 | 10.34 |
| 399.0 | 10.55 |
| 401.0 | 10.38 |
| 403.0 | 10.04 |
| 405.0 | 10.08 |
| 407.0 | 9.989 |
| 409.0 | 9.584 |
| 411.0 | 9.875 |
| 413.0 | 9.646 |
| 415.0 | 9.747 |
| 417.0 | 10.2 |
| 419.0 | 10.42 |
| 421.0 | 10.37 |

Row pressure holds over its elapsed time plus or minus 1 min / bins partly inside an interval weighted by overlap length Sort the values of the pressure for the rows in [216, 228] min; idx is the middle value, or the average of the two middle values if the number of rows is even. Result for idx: 10.4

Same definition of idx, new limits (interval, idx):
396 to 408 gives 10.2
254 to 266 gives 10.1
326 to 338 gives 10.2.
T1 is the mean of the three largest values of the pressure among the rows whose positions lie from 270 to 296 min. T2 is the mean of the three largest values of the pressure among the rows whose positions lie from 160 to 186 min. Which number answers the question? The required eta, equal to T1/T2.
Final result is 1.03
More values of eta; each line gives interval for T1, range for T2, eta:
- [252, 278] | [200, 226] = 0.99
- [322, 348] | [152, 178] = 1.03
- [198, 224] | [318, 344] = 0.97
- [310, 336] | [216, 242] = 1.07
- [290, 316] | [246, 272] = 1.11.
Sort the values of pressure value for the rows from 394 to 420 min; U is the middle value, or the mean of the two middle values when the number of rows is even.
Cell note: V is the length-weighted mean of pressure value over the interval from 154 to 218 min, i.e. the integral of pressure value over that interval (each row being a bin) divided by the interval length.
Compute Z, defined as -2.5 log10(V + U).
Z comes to -3.25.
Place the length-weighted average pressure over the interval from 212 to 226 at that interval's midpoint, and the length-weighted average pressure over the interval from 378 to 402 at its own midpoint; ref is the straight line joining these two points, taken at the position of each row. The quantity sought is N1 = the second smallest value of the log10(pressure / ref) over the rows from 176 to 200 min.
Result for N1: -0.045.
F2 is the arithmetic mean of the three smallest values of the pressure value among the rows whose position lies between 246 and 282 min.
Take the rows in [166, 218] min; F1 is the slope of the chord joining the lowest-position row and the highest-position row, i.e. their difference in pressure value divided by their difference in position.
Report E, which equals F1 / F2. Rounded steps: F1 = 0.00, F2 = 9.7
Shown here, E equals -0.0002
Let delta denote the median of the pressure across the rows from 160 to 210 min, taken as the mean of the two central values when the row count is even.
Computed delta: 9.76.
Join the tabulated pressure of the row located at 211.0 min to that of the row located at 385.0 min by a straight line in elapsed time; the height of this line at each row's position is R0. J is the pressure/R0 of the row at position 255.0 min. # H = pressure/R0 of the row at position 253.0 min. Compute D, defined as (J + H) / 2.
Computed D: 1.02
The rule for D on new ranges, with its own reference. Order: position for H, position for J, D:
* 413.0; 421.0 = 0.95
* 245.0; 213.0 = 0.98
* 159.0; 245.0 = 1.03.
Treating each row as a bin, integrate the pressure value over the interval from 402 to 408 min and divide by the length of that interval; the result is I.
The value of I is 10.0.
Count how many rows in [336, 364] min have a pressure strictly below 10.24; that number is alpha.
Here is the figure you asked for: 1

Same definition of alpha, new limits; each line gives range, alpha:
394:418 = 8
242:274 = 12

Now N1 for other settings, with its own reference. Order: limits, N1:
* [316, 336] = -0.014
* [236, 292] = -0.032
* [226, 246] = -0.032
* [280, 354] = -0.014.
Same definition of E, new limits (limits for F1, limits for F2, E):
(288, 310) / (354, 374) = 0.0039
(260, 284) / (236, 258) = 0.0044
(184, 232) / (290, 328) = 0.0005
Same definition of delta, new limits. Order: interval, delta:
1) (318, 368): 10.90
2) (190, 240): 9.81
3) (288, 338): 10.72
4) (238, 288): 10.07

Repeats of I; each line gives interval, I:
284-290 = 10.3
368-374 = 10.3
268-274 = 10.3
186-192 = 9.6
